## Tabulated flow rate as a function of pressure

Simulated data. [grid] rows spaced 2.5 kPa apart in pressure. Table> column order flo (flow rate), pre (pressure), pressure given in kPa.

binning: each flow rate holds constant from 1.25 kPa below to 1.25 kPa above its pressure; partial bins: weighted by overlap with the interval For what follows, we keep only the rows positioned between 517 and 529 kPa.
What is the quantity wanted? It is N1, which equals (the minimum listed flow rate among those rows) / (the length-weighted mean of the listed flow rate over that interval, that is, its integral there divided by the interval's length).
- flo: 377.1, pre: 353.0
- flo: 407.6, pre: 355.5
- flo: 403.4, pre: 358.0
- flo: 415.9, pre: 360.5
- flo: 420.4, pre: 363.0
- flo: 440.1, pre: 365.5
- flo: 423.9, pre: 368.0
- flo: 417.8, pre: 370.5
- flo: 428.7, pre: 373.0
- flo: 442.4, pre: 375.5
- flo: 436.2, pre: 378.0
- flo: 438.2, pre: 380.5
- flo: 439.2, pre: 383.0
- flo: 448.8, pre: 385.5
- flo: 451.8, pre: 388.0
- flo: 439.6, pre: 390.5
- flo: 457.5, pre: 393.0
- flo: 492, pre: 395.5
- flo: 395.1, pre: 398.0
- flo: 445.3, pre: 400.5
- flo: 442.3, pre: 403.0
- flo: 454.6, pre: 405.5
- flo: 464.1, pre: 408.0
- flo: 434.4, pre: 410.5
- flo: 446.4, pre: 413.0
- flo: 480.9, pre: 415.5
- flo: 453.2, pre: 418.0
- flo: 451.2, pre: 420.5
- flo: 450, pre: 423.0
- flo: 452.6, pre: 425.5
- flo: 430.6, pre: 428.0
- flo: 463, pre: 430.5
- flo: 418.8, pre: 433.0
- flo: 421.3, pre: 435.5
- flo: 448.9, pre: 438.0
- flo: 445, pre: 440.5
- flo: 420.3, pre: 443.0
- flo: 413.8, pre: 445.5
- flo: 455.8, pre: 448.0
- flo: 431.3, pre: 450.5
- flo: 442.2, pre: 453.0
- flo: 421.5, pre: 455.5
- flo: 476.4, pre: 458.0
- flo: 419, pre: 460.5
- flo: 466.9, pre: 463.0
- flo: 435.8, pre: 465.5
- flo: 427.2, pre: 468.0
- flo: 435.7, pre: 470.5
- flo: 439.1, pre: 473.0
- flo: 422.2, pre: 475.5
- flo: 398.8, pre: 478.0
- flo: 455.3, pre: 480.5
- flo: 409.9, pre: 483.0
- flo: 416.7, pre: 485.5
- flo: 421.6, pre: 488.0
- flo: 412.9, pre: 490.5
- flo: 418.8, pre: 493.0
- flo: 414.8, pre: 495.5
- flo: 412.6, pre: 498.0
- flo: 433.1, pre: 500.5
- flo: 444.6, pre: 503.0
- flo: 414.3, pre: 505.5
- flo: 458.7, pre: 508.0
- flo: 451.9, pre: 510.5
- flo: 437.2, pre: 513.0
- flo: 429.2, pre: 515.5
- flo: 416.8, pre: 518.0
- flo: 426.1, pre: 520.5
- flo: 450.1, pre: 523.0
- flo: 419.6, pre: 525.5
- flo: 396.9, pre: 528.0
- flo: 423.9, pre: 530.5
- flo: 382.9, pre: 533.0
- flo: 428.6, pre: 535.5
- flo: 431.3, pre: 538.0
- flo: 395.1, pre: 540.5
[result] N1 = 0.939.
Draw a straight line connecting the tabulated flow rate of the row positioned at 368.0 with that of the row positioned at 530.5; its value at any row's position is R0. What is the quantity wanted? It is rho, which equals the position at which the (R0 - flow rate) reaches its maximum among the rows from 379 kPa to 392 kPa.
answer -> 380.5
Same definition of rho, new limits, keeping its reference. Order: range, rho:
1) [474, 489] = 478.0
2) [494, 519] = 498.0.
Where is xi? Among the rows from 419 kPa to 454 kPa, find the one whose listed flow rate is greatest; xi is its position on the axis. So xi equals 430.5 kPa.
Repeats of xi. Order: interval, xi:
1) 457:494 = 458.0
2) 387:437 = 395.5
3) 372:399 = 395.5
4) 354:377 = 375.5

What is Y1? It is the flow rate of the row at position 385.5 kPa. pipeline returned 448.8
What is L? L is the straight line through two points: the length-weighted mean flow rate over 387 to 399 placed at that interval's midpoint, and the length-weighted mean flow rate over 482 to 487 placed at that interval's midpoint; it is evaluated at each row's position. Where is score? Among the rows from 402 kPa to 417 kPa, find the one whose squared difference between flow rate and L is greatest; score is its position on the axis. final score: 415.5 kPa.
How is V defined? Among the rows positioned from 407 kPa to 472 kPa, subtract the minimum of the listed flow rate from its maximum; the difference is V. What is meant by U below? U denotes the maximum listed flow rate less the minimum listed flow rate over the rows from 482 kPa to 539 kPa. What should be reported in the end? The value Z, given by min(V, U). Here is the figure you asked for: 67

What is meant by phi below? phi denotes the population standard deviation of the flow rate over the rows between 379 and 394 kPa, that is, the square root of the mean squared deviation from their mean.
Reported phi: 7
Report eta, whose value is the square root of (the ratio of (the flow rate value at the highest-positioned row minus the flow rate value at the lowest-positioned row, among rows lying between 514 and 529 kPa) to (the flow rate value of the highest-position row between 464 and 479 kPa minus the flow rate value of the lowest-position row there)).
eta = 0.93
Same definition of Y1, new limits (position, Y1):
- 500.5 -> 433.1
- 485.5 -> 416.7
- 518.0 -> 416.8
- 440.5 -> 445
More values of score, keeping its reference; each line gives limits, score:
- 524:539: 538.0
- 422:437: 430.5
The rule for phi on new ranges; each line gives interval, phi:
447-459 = 19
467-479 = 14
